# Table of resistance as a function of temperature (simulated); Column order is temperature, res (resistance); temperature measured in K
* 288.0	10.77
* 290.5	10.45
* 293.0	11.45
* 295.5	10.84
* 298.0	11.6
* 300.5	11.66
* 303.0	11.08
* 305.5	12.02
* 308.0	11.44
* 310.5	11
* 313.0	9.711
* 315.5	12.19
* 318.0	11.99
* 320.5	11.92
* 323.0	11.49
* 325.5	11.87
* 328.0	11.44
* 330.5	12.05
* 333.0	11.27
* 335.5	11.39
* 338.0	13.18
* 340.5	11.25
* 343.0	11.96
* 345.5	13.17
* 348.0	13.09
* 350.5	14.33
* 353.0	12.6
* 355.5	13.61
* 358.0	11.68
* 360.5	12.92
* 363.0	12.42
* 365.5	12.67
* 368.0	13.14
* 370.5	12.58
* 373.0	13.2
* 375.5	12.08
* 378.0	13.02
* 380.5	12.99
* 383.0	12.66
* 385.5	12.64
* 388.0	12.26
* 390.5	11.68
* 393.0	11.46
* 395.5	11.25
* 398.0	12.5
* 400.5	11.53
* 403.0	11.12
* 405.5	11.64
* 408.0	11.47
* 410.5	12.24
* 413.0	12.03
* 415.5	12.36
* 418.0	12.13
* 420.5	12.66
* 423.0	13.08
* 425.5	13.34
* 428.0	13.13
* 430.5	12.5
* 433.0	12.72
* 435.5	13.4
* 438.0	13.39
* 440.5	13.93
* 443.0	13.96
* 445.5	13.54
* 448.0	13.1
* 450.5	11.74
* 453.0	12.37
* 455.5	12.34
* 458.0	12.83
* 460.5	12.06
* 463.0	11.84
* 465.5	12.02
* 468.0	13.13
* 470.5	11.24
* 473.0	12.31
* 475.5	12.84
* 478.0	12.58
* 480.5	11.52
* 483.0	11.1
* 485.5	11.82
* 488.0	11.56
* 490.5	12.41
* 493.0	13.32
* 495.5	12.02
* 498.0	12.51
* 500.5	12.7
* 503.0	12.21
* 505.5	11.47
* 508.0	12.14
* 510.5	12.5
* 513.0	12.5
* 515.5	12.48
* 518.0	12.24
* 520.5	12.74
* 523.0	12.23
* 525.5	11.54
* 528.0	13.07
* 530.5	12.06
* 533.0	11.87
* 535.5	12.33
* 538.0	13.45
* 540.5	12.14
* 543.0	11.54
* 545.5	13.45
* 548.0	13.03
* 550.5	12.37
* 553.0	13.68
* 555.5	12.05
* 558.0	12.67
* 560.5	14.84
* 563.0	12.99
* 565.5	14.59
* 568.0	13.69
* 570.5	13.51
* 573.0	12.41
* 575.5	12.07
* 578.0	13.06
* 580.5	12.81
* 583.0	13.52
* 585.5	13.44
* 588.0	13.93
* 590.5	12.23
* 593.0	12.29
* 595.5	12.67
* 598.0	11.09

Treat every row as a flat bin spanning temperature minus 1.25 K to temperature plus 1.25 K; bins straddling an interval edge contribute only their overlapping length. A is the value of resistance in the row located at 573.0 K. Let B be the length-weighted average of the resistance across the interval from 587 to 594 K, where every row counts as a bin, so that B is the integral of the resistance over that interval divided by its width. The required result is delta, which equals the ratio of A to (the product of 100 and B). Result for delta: 0.0097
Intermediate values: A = 12.41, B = 12.8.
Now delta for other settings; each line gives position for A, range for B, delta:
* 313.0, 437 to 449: 0.0071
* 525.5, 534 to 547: 0.0092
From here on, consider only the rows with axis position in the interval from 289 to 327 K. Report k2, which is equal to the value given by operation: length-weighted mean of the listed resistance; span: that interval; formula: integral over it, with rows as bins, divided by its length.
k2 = 11.4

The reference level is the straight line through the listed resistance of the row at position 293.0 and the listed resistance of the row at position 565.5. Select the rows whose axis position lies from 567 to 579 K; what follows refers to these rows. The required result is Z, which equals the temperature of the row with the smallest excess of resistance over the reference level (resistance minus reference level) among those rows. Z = 575.5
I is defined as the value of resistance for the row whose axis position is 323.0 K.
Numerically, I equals 11.49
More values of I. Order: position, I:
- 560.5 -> 14.84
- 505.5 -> 11.47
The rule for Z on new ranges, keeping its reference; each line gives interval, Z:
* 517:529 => 525.5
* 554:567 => 555.5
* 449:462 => 450.5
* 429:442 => 430.5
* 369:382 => 375.5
